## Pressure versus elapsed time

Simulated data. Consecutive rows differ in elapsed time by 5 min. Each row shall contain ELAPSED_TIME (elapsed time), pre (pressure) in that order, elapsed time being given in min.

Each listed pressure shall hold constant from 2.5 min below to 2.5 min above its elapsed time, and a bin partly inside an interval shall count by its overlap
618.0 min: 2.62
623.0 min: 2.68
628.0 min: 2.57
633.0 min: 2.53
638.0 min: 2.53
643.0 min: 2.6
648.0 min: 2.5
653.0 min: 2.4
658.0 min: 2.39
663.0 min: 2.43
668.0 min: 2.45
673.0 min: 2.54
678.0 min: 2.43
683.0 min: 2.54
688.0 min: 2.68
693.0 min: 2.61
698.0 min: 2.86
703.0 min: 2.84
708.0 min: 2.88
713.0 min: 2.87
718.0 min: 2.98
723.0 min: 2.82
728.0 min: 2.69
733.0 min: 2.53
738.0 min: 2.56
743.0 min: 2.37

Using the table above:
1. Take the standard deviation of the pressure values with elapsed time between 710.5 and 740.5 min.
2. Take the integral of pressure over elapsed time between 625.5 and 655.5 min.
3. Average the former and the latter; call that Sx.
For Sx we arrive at 37.91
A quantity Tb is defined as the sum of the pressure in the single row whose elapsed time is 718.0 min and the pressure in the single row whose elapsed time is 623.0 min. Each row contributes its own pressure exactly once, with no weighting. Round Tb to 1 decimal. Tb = 5.7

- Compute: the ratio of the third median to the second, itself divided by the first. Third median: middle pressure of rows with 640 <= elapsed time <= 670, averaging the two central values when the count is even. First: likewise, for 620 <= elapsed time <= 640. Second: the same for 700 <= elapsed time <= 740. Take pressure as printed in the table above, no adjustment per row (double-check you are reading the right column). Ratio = 0.338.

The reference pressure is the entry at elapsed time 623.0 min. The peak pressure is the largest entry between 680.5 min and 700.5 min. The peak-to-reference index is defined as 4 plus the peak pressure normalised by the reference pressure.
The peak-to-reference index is 5.07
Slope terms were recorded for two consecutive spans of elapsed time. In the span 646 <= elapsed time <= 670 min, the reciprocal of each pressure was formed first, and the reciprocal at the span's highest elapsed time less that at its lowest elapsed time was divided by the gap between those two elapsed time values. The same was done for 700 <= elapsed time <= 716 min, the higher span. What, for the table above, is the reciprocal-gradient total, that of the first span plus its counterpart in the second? 0.000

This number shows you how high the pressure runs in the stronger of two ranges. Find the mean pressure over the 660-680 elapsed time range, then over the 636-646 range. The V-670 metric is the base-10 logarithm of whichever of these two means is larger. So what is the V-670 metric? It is 0.409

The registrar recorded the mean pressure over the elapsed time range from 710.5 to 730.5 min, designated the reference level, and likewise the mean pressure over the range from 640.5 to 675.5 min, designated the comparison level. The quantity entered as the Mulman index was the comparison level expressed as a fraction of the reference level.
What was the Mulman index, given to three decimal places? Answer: 0.871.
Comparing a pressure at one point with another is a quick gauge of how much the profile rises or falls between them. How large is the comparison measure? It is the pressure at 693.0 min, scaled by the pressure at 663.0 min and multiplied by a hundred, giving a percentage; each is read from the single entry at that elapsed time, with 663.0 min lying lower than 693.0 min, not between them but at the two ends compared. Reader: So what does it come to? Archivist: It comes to 107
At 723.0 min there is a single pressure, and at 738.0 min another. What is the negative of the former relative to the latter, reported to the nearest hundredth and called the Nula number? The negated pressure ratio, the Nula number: -1.10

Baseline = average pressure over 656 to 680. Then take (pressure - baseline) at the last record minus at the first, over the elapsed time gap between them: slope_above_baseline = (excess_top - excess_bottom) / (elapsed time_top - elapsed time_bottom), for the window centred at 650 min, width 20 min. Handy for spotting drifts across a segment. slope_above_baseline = -0.014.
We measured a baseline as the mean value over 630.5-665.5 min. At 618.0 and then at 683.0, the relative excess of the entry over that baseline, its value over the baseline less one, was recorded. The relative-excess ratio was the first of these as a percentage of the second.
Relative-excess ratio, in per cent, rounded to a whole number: 240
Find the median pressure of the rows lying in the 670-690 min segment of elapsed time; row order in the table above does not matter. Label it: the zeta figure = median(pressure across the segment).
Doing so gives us 2.54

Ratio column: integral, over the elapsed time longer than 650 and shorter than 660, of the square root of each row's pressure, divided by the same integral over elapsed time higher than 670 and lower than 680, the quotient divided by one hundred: 0.010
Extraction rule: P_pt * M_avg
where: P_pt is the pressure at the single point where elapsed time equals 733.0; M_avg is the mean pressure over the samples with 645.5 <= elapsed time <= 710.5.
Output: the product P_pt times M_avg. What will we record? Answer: 6.53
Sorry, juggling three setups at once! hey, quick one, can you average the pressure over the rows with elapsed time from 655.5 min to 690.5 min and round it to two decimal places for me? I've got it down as 2.49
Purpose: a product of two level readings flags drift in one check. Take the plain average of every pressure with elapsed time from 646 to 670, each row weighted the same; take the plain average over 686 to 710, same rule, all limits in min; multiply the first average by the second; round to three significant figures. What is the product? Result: 6.75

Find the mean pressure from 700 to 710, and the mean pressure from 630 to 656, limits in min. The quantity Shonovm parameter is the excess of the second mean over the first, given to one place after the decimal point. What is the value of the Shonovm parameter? -0.3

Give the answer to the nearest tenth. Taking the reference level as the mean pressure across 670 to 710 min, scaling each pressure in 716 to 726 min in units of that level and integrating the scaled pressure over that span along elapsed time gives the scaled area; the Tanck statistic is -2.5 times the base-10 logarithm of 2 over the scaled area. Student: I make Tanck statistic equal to 1.8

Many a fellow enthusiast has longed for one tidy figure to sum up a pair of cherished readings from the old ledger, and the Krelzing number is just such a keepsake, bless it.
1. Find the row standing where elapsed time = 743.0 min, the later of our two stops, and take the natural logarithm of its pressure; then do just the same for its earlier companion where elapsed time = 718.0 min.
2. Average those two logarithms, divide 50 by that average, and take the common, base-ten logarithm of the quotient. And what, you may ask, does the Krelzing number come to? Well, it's 1.71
